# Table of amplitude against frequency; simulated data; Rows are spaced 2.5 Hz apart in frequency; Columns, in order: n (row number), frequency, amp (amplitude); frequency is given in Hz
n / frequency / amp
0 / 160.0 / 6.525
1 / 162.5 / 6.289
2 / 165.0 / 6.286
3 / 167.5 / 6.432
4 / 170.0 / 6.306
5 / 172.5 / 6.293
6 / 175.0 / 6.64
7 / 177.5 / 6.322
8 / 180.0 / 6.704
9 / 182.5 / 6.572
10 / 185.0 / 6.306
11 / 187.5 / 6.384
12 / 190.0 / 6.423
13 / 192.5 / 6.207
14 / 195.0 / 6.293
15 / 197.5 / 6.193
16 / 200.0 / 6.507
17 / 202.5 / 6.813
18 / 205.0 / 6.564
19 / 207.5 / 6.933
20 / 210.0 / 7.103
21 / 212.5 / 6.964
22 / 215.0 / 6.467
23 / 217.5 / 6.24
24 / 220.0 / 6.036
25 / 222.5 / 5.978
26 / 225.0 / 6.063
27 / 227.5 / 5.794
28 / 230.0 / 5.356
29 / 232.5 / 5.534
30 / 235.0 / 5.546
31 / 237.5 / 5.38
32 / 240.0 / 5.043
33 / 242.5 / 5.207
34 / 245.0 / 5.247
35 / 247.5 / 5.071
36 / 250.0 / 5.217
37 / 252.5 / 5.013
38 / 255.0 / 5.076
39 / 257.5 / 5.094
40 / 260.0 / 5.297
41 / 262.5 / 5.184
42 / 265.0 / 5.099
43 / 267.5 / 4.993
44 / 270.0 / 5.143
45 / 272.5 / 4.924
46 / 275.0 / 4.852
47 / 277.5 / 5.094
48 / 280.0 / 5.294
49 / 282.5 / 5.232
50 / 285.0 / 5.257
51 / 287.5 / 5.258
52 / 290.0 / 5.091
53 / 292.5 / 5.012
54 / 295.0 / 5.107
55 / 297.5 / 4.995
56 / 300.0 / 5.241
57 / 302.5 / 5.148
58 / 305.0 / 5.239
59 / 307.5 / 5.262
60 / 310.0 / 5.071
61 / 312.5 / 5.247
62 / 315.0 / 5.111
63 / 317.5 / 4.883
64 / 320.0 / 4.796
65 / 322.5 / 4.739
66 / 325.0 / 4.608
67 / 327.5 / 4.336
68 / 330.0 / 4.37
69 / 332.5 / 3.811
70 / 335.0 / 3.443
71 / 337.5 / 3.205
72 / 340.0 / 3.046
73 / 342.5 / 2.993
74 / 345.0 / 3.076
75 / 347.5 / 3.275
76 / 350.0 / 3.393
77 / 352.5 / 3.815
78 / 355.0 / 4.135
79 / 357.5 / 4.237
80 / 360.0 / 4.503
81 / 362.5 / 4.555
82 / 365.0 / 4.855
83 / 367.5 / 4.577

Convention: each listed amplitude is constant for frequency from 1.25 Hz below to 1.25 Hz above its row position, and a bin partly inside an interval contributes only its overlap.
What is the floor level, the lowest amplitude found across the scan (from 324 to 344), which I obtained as 2.993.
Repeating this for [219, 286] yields 4.852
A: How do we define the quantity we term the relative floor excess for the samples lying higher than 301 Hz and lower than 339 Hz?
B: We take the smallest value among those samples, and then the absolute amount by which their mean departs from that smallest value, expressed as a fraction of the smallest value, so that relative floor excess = 0.44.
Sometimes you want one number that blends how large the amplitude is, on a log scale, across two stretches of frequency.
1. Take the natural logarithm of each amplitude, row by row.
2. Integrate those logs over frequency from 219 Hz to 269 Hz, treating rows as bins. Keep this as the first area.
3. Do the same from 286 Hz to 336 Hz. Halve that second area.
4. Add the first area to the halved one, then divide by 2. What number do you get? 62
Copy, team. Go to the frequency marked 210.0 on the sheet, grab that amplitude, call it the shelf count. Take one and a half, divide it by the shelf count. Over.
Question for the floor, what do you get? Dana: 0.21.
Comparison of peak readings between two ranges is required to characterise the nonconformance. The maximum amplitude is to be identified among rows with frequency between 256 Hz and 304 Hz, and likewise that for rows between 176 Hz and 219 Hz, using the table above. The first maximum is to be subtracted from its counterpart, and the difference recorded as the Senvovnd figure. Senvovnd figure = 1.8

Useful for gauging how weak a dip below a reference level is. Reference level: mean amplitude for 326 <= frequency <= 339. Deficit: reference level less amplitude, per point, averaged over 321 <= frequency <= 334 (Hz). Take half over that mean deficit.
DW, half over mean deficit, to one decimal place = -0.9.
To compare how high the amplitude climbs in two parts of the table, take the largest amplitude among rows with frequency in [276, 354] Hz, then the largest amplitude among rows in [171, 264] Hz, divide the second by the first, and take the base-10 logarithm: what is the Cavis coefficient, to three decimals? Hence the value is 0.128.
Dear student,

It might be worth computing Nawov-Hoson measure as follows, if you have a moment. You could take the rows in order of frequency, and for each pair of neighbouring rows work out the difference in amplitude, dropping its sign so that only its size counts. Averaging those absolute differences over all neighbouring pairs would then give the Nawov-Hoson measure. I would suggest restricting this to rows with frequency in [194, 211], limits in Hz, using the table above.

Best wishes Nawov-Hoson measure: 0.251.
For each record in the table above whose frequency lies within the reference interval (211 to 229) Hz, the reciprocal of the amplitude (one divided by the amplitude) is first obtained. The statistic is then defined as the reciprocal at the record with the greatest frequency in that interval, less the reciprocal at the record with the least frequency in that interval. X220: 0.029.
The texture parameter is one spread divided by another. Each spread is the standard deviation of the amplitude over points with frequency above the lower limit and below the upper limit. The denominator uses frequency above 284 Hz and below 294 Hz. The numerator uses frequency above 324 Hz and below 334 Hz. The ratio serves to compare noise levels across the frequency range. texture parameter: 2.73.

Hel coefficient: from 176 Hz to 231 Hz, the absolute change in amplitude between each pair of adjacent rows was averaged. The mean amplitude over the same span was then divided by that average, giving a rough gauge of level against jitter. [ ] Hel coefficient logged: 29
